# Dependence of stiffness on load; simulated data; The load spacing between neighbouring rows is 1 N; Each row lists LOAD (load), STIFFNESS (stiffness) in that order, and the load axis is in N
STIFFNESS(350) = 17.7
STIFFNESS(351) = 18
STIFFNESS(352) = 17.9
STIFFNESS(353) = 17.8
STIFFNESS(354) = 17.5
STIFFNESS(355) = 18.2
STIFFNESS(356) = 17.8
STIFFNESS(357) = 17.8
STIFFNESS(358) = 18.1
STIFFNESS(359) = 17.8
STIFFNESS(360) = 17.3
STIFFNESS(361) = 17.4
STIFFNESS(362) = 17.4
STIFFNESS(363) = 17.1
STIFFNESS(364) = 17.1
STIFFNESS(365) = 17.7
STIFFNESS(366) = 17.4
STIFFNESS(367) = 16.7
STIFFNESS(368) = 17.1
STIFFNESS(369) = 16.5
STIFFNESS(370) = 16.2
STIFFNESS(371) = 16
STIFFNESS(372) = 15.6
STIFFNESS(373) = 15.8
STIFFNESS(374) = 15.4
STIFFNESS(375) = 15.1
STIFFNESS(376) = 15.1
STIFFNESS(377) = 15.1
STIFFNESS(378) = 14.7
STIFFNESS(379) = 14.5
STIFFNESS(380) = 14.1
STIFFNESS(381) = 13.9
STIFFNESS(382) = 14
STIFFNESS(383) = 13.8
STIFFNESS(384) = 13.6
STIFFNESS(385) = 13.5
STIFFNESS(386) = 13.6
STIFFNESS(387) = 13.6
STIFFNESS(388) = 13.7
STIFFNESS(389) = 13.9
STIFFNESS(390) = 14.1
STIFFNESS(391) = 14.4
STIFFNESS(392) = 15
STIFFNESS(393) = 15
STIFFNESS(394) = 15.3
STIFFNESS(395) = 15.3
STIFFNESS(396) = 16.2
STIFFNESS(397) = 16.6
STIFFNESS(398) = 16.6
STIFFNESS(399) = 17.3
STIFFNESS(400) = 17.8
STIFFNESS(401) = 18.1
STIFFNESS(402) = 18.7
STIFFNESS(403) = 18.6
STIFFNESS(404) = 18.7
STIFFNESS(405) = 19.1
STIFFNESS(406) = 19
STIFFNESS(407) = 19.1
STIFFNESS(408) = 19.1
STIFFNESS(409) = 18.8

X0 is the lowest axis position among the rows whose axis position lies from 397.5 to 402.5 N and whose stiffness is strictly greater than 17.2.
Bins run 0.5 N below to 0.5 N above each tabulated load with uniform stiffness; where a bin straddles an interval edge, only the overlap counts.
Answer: 399 N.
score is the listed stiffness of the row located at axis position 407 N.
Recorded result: 19.1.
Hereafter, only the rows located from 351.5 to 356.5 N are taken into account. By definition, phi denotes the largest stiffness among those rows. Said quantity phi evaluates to 18.2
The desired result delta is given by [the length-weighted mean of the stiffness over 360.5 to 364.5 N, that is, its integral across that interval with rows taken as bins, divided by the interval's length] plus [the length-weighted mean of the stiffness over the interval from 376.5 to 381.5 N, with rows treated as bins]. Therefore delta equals 31.7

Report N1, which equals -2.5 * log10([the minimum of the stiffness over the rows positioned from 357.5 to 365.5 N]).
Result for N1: -3.08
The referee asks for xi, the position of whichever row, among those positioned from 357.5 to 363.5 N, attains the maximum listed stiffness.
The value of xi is 358 N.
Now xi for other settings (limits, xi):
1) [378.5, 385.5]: 379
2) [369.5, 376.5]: 370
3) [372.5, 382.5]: 373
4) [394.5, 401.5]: 401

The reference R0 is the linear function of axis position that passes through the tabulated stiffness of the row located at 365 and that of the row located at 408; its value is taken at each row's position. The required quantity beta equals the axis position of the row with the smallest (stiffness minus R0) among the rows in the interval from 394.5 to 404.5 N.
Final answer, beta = 395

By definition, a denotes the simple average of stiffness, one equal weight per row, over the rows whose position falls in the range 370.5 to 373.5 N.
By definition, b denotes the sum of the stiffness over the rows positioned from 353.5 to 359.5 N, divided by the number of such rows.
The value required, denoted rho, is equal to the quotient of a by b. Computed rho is 0.88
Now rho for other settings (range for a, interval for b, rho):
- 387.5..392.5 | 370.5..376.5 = 0.92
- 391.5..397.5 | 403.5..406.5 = 0.82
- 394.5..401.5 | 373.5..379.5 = 1.12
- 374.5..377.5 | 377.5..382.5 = 1.06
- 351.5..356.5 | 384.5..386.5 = 1.32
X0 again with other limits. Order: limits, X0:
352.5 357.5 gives 353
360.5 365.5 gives 361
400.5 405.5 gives 401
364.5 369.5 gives 365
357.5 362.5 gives 358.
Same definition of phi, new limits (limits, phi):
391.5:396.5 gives 16.2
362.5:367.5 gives 17.7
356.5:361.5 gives 18.1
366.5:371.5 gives 17.1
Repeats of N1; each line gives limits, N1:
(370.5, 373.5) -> -2.98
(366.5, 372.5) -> -2.98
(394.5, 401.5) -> -2.96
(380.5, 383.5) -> -2.85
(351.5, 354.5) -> -3.11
